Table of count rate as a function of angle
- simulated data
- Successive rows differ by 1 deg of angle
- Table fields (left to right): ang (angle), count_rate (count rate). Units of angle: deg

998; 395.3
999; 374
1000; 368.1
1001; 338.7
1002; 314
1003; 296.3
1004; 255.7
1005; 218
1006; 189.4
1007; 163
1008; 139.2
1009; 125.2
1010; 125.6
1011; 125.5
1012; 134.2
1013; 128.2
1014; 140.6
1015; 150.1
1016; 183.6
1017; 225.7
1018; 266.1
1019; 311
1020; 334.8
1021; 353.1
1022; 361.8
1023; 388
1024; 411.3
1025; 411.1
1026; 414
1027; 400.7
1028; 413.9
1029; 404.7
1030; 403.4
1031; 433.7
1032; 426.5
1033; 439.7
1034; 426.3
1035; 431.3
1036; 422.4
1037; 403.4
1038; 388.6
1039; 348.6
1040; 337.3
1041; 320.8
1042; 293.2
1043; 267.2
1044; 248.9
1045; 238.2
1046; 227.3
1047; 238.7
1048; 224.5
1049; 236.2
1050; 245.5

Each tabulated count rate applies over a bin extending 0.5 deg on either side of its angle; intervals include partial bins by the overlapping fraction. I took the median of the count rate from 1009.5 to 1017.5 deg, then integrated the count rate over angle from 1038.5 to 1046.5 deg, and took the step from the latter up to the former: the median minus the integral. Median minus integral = -2144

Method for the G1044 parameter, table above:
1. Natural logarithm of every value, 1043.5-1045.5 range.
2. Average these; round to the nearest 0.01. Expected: 5.50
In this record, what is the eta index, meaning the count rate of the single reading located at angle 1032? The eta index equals 426.5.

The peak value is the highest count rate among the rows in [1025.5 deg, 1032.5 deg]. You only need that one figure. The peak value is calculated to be 433.7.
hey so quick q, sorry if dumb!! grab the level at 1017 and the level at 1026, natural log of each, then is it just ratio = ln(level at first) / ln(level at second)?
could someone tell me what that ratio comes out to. 0.90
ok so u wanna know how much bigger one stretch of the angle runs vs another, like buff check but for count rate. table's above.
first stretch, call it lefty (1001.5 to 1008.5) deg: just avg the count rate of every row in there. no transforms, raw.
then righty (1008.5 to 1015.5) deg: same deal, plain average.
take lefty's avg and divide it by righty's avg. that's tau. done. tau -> 1.7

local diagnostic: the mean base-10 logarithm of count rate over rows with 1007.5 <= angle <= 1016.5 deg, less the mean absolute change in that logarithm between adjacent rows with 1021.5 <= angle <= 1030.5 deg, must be 2.13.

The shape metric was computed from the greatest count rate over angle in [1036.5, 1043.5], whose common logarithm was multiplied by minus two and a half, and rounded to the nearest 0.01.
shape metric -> -6.51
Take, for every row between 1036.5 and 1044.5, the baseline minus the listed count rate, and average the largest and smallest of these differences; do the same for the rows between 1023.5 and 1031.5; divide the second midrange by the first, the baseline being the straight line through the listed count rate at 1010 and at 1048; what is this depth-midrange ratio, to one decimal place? 2.0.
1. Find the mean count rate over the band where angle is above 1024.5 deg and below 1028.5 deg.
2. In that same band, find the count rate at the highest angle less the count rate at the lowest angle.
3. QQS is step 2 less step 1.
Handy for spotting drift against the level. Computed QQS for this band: -407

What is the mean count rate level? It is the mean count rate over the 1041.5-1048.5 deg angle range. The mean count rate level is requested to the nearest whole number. 248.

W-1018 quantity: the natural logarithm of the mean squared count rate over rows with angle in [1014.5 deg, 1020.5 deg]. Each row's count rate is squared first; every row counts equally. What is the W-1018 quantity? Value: 11.1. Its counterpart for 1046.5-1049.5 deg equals 10.9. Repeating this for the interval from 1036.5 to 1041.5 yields 11.8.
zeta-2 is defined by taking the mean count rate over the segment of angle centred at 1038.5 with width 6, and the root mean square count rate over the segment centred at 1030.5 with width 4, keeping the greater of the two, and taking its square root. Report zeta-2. 20.4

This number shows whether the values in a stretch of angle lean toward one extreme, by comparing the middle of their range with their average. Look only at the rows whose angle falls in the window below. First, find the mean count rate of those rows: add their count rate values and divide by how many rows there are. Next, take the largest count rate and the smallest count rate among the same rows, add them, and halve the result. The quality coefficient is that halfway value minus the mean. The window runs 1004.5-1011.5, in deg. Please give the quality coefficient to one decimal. 16.5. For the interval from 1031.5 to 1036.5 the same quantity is 1.8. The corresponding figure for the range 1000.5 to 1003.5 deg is 1.2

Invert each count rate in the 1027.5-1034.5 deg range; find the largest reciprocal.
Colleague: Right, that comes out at 0.0025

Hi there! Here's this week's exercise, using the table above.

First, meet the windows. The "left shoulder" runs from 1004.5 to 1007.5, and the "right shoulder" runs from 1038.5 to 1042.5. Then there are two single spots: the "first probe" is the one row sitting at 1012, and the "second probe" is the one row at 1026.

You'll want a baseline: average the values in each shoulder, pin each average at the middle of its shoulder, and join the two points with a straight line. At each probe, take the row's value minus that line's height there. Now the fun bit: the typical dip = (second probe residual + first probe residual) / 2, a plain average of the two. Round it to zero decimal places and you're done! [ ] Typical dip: 33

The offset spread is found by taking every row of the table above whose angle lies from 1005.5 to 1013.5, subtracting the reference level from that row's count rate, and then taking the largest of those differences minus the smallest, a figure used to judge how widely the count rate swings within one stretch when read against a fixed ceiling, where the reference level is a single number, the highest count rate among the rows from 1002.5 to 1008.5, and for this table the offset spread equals 64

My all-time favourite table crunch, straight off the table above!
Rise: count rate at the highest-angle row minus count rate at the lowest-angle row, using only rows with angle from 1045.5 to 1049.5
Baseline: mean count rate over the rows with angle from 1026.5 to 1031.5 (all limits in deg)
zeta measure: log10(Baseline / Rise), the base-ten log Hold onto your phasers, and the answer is 1.7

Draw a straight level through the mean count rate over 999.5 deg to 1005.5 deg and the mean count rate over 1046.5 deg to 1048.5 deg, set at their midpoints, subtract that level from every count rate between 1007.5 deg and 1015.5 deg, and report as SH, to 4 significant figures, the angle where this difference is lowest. 1009 deg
